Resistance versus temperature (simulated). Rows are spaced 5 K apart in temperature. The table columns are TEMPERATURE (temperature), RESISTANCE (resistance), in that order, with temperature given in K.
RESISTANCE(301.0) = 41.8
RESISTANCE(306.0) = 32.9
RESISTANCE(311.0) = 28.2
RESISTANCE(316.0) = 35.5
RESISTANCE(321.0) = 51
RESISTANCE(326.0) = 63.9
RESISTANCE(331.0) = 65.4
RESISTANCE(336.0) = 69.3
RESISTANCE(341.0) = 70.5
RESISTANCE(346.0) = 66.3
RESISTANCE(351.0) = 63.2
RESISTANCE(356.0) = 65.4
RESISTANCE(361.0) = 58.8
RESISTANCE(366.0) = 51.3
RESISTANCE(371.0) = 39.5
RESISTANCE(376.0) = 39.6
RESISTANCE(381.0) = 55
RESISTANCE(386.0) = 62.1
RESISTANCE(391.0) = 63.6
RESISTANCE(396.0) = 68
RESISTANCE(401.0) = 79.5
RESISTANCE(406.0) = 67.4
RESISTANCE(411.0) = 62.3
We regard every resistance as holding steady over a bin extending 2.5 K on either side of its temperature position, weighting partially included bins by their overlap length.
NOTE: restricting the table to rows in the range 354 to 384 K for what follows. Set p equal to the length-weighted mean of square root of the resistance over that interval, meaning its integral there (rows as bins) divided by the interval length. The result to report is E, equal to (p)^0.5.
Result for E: 2.67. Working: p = 7.1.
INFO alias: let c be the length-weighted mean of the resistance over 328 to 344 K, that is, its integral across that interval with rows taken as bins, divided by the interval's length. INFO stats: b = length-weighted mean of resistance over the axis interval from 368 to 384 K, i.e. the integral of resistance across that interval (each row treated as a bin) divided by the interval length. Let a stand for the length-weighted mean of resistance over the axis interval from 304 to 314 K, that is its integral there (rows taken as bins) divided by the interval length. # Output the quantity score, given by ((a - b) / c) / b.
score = -0.0048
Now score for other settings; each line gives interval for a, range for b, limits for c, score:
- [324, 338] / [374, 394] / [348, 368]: 0.0031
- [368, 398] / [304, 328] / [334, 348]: 0.0043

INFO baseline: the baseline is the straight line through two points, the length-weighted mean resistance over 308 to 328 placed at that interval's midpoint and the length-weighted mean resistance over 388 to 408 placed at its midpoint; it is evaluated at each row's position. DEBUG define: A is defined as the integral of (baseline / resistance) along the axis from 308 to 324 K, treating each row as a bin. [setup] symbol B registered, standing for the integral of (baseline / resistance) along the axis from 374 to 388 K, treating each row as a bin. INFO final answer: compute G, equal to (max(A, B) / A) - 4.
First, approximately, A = 18.8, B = 17.7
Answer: -3.00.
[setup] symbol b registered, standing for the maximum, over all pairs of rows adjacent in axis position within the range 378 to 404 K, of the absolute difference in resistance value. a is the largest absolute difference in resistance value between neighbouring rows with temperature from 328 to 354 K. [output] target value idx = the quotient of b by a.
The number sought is 2.7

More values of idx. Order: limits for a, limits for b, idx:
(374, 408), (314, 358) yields 1.0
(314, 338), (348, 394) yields 1.0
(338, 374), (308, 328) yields 1.3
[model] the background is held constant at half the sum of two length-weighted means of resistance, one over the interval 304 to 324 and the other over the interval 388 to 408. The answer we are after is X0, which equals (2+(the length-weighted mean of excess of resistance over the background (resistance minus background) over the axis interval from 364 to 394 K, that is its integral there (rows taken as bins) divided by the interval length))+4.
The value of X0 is 4.5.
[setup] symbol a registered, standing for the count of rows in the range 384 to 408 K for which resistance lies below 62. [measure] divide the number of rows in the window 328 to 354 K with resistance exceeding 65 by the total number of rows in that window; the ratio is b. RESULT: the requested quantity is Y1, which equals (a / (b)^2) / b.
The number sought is 0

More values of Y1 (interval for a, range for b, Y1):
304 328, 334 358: 8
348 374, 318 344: 14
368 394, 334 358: 6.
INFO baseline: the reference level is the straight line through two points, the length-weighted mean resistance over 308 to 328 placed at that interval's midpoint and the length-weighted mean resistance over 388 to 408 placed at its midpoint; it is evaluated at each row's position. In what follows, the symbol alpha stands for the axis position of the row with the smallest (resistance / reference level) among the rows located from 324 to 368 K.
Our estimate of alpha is 366.0 K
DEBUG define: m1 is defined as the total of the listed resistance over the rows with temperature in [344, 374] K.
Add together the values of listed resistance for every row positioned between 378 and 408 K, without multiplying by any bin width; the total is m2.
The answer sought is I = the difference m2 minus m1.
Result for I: 51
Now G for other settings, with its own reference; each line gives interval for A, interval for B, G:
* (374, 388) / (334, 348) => -3.00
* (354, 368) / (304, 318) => -2.69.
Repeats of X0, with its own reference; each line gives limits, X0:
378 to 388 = 9.8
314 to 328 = 2.6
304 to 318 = -15.5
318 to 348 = 16.3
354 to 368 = 10.9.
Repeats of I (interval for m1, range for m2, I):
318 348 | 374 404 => -19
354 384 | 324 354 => 89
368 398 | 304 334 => -51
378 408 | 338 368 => -20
